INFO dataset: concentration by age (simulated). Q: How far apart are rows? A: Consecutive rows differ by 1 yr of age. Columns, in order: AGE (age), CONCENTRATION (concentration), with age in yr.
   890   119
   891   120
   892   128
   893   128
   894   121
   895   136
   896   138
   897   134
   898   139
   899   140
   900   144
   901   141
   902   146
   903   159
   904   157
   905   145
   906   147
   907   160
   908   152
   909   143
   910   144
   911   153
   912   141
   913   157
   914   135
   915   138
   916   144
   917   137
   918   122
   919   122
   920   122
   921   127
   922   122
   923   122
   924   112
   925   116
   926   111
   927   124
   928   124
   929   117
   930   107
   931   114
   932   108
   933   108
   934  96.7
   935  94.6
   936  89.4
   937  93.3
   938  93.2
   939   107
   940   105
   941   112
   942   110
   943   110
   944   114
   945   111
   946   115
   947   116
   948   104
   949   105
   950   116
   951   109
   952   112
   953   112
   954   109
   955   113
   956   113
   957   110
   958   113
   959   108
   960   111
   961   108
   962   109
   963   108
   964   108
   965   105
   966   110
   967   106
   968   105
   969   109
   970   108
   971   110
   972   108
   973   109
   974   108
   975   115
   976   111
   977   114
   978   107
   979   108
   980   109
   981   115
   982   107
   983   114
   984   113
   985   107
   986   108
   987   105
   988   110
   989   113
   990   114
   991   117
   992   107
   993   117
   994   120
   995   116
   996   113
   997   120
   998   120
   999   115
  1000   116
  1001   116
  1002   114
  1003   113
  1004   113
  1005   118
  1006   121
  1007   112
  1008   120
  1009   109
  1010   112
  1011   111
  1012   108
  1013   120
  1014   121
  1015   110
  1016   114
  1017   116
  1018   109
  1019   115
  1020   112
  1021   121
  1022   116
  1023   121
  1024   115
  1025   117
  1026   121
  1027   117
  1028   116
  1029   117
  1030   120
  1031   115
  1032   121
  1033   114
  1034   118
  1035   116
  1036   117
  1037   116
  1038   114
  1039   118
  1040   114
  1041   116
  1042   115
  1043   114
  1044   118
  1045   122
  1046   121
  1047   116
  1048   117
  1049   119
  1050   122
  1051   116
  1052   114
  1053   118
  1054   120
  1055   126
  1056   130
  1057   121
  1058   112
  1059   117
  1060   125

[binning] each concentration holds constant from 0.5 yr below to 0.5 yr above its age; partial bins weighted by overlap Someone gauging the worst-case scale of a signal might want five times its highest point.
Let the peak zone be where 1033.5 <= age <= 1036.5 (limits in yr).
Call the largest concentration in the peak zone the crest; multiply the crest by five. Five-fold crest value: 590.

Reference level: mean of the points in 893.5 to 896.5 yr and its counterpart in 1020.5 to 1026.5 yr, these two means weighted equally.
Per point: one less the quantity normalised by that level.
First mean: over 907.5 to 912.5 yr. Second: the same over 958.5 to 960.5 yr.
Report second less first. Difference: 0.30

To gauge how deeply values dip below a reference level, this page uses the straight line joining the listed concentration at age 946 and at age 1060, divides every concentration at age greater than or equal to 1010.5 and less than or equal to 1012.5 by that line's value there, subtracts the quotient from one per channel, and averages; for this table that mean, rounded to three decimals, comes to 0.093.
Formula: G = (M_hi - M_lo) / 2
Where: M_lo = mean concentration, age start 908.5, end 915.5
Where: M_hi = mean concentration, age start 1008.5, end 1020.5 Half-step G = -16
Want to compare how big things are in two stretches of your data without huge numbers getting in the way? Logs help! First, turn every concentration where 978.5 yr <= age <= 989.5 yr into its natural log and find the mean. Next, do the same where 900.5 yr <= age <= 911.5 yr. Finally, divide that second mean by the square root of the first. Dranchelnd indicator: 2.31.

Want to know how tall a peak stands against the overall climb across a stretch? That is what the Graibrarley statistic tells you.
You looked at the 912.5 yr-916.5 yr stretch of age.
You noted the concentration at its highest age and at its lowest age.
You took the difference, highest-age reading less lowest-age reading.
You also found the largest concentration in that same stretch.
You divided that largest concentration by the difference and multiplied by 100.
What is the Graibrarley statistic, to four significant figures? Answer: -1208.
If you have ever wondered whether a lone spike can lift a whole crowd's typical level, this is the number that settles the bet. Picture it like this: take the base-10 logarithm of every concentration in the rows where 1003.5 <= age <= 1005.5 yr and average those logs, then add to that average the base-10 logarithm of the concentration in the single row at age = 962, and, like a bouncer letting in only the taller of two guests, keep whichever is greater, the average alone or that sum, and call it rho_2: 4.10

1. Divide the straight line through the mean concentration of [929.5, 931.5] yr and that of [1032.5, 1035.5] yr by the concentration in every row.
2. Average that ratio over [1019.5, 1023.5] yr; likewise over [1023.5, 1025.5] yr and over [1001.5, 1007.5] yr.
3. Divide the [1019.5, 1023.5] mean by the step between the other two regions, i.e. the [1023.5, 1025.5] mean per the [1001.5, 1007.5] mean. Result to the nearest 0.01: 0.98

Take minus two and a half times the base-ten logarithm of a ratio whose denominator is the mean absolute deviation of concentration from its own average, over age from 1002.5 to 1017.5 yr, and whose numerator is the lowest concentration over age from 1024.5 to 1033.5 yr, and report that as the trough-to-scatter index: -3.68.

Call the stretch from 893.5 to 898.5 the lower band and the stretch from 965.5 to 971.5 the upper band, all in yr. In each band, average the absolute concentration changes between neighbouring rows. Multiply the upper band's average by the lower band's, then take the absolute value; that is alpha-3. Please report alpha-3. 16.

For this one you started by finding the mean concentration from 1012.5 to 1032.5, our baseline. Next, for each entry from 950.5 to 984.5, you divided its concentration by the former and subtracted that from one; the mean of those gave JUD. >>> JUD 0.059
